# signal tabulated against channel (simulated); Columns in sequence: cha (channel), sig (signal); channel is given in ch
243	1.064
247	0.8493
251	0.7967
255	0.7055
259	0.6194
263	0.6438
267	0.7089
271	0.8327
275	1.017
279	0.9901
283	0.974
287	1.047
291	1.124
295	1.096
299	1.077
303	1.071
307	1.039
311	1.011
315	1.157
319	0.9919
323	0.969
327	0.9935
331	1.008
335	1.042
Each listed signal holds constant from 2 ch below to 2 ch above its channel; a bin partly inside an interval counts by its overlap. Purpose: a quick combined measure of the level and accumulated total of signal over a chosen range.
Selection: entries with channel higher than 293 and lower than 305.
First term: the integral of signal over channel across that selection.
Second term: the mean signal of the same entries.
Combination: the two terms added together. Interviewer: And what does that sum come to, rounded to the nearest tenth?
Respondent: 14.1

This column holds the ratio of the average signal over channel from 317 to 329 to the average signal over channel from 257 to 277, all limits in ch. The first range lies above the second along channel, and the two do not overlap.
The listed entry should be 1.29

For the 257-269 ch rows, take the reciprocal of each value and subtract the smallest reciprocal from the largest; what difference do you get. 0.204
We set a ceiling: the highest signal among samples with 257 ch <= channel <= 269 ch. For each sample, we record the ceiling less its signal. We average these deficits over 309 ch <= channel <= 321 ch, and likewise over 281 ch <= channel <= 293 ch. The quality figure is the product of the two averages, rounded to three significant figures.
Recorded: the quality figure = 0.117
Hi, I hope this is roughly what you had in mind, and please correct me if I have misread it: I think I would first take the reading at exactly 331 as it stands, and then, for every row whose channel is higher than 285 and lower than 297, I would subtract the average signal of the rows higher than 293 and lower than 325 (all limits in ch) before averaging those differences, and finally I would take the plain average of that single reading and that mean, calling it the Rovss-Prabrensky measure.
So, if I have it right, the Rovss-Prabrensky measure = 0.52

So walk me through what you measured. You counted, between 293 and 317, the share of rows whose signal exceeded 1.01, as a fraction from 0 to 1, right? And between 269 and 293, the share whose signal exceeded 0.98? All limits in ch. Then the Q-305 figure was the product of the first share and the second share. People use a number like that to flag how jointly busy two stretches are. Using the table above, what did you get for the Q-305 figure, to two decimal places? 0.67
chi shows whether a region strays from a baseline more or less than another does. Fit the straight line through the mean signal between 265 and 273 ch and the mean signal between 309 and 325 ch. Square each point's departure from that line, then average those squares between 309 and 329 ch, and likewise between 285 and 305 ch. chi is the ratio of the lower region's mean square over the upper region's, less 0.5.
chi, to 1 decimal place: 3.4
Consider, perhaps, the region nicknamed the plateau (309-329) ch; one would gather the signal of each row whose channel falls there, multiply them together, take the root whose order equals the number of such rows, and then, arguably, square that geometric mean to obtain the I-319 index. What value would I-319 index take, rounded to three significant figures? 1.05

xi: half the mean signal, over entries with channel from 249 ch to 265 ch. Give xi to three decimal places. 0.346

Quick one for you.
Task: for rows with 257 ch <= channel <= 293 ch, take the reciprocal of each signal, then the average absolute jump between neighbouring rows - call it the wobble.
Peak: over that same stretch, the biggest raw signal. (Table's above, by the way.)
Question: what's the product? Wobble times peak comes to 0.114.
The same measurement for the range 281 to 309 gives 0.039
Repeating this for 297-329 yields 0.063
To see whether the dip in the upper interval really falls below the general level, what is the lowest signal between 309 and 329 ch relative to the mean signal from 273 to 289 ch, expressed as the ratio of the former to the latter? 0.96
